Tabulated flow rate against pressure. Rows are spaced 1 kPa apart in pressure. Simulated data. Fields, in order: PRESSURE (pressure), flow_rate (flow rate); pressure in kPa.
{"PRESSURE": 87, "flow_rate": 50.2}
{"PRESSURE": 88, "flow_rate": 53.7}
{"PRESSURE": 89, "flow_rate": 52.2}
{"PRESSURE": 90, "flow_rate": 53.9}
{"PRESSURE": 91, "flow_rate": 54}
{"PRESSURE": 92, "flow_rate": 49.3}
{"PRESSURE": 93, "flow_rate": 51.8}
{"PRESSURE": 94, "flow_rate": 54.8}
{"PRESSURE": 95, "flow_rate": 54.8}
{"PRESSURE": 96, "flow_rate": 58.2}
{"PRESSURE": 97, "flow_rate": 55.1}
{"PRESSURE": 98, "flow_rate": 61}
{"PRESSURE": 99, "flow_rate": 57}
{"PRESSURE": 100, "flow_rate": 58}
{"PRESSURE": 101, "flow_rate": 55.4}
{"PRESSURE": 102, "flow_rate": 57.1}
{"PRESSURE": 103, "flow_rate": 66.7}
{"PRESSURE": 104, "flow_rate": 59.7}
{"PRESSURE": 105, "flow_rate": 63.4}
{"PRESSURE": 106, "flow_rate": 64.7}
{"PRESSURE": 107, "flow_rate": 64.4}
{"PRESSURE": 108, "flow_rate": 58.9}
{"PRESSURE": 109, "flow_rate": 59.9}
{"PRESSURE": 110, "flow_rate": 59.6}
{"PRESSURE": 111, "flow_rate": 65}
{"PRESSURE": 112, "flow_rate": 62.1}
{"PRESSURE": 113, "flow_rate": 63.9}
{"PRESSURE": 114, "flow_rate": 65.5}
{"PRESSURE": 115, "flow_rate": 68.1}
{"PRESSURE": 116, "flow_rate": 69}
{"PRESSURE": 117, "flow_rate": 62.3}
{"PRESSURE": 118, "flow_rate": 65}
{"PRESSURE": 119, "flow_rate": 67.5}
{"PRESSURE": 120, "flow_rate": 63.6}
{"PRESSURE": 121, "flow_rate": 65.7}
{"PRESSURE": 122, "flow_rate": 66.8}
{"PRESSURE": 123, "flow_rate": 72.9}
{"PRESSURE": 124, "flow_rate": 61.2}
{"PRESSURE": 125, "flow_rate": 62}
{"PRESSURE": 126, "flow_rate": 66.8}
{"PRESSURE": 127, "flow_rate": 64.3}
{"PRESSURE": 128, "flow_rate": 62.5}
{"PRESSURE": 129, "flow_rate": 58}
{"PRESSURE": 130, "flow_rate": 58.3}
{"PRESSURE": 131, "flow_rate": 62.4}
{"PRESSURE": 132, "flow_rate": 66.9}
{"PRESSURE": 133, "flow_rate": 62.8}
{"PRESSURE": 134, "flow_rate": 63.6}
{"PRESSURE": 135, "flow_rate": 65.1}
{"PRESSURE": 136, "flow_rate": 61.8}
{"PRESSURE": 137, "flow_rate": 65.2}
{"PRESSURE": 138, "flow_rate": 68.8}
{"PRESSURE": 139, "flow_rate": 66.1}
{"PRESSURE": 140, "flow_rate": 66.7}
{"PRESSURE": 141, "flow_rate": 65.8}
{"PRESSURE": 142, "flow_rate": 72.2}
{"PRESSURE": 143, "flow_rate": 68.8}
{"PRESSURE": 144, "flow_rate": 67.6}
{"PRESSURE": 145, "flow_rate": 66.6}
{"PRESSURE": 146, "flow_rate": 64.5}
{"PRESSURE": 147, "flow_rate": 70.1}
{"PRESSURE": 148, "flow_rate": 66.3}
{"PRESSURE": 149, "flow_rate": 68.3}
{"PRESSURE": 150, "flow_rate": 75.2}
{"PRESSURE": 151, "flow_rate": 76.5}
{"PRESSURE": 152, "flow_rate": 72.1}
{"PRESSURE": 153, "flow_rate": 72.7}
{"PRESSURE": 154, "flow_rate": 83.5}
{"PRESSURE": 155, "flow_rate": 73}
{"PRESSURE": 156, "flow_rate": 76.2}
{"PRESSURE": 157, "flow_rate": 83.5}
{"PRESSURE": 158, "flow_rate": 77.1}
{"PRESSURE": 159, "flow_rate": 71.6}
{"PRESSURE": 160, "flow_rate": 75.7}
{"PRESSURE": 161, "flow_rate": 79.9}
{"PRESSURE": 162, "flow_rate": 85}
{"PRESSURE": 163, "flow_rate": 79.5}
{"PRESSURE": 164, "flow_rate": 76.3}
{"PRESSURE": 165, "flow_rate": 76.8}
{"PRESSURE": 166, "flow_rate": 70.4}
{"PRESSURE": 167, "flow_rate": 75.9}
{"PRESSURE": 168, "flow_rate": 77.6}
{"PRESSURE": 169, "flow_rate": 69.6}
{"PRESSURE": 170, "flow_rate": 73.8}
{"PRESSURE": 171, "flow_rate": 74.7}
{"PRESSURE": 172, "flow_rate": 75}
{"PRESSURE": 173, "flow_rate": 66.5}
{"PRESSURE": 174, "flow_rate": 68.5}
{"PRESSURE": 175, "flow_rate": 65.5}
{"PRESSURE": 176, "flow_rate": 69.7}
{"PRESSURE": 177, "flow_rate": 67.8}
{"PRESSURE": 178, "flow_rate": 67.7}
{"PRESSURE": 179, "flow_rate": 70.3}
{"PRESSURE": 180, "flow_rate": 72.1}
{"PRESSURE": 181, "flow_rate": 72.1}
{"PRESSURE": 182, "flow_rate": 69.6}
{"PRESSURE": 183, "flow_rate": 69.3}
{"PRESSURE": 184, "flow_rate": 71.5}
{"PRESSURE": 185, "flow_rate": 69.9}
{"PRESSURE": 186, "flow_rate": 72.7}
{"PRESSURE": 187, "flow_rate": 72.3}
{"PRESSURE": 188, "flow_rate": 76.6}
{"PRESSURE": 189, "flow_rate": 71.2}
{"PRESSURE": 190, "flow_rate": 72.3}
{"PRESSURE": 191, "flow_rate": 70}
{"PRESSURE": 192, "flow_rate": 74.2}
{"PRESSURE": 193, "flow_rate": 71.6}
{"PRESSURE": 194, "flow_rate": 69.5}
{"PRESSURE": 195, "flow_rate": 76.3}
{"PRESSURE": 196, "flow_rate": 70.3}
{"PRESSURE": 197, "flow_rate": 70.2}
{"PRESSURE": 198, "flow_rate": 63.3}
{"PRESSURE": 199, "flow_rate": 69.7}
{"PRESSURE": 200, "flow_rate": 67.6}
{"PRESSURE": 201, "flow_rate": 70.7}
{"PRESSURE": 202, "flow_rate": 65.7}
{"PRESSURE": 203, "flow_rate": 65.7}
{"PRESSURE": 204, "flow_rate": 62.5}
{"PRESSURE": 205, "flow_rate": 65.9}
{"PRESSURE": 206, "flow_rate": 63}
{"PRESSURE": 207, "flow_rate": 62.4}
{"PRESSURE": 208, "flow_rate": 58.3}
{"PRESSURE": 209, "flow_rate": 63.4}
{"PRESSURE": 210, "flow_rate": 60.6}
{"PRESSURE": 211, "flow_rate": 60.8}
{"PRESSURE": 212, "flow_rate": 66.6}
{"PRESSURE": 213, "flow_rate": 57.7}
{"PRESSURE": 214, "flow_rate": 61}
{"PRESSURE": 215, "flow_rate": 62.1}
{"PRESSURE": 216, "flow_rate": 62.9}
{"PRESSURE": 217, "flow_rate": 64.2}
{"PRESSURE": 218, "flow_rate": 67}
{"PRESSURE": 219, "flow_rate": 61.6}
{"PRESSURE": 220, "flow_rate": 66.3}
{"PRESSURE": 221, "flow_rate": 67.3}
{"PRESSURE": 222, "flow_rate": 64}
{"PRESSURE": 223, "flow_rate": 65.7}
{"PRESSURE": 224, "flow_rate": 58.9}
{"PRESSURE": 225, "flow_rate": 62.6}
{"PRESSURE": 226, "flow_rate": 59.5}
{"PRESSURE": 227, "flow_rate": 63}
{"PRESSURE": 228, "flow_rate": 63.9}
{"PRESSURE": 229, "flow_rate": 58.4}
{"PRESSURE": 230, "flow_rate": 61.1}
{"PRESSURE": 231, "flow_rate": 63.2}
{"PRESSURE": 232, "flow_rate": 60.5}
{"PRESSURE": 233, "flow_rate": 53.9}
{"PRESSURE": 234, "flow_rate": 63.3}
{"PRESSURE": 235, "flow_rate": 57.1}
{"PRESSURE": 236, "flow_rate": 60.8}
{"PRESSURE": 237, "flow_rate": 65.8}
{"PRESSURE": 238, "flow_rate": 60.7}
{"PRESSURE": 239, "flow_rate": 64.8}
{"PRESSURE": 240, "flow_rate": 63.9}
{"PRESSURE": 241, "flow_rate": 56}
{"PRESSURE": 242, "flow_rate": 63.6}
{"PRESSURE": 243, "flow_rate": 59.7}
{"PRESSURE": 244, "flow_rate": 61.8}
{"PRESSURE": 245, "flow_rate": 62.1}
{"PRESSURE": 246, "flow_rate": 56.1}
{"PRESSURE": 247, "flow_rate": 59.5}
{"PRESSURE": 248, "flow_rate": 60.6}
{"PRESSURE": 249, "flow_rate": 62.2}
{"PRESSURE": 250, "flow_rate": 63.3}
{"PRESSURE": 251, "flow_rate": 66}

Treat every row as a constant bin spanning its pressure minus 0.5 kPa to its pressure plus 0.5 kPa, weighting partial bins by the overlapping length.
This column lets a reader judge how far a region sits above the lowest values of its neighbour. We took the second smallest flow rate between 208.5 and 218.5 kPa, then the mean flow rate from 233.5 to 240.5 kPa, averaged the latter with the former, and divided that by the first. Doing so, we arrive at 1.01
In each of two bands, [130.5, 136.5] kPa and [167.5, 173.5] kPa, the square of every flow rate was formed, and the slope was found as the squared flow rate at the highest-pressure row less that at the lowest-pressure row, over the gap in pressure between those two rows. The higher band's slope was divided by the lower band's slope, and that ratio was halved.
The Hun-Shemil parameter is 10.7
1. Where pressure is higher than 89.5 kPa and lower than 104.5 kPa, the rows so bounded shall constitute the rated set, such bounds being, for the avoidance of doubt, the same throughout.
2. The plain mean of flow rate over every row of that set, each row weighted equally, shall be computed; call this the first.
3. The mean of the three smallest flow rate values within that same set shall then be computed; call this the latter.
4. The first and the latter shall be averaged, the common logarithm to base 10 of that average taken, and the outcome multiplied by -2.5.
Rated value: -4.33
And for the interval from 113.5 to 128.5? -4.51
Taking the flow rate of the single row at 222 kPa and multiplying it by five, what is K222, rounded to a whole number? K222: 320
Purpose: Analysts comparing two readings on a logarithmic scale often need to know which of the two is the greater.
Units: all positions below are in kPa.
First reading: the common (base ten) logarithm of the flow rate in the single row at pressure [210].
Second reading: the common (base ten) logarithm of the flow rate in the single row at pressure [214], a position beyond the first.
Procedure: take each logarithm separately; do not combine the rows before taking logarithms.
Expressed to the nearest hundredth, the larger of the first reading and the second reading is 1.79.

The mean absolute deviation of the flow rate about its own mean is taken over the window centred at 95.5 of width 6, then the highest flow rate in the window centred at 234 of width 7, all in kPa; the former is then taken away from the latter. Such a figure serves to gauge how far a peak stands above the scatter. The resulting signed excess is 63.4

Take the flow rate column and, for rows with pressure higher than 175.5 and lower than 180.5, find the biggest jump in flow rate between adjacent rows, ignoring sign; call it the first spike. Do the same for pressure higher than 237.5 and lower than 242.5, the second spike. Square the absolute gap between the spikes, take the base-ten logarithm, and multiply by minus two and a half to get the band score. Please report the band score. -3.6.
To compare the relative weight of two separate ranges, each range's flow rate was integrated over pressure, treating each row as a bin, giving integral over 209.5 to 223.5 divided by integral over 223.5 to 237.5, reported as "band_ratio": 1.04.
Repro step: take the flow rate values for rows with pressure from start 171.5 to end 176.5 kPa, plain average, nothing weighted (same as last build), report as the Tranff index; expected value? 69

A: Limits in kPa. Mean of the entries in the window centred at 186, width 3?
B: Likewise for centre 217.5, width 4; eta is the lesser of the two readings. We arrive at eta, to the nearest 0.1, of 63.9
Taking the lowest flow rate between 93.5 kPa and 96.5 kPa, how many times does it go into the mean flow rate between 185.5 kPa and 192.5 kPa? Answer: 1.33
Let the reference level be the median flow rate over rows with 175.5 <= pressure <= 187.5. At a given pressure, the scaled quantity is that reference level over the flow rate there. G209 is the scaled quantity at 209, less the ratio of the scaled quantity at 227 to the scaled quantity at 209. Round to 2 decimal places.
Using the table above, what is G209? 0.10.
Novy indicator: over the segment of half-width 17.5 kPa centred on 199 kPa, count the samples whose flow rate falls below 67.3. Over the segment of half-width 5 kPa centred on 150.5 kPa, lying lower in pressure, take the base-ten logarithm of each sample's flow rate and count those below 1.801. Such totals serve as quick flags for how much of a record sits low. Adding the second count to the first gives 16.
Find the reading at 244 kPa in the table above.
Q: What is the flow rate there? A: 61.8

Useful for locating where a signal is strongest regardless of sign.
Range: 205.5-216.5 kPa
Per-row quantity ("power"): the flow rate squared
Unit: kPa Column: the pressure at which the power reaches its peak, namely 212 kPa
